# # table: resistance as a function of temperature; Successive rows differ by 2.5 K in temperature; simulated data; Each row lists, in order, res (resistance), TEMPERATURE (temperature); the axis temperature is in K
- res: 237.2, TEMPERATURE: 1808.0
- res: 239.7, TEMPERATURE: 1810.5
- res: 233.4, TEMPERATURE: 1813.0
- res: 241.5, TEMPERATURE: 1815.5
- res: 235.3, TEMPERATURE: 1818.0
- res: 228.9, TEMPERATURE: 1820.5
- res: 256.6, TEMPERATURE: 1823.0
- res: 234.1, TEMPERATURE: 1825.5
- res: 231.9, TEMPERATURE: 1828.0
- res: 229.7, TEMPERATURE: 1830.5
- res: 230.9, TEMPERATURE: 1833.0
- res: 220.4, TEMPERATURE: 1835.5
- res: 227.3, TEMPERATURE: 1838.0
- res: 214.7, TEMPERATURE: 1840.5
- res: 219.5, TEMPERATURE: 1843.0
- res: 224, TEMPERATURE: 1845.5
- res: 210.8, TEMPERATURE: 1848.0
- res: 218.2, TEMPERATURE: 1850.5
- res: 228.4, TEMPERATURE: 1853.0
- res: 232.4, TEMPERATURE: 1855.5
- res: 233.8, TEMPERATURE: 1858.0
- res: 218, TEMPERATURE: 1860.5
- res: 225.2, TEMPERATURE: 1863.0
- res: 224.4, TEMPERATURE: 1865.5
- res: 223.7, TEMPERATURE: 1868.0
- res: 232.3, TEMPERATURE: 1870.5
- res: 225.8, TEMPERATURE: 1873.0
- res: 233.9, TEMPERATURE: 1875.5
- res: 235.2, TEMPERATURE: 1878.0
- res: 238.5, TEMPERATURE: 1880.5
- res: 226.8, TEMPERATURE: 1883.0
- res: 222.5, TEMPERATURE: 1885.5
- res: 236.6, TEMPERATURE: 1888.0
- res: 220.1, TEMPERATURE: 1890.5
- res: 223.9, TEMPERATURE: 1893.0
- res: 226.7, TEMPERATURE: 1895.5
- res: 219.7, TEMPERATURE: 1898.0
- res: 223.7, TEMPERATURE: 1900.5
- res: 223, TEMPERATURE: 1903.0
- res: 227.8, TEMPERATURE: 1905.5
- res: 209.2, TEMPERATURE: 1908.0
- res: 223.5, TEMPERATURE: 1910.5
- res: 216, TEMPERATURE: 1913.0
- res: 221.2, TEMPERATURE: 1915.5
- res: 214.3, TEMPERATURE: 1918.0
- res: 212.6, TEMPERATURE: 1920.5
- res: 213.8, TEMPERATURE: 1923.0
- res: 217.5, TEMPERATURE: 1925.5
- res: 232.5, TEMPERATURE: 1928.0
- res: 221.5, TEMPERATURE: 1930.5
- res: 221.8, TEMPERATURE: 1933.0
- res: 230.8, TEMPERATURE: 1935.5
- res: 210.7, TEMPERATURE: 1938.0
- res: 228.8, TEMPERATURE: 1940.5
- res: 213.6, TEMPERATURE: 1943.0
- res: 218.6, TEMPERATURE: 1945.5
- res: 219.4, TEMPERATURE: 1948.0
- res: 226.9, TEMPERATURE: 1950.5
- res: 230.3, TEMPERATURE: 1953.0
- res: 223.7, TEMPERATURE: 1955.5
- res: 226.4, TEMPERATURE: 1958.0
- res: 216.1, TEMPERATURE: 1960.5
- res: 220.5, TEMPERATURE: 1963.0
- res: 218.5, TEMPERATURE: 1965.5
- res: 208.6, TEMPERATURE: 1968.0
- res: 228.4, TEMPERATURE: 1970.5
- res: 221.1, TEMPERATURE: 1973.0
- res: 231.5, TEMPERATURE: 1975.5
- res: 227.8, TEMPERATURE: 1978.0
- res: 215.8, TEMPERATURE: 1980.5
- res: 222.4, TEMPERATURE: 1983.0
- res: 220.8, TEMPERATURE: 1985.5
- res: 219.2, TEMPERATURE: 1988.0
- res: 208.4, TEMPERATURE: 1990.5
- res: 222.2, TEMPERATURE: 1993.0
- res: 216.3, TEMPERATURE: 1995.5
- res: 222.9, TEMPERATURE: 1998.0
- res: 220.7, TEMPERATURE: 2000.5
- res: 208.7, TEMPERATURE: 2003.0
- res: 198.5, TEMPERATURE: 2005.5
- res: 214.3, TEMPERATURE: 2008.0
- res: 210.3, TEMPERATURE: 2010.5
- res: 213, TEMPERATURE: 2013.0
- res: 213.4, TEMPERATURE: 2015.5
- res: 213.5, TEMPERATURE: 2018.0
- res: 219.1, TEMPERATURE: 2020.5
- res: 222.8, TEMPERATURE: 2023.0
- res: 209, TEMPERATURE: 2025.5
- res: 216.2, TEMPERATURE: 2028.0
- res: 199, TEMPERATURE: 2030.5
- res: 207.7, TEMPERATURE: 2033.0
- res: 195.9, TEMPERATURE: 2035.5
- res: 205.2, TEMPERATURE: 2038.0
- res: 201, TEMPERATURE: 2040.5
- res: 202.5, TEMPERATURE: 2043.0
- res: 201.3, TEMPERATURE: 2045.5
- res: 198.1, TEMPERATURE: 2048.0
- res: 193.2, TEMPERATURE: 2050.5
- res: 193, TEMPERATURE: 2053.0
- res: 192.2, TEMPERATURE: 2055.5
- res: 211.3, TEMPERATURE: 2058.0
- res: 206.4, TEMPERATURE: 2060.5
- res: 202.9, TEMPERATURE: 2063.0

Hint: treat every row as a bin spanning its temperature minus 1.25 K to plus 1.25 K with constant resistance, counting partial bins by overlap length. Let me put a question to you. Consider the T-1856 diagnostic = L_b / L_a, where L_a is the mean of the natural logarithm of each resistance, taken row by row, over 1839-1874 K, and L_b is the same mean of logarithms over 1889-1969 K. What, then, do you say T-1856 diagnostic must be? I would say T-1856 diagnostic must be 0.998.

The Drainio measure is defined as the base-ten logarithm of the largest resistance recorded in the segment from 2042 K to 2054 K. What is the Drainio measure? 2.306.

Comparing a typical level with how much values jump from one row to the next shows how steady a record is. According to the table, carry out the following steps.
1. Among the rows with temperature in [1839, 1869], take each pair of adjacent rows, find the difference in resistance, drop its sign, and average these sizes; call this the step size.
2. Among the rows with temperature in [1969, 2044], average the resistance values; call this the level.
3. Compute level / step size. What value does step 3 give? 34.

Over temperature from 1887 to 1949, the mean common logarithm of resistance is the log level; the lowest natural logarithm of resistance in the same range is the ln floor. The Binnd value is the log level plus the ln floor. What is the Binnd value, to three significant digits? 7.69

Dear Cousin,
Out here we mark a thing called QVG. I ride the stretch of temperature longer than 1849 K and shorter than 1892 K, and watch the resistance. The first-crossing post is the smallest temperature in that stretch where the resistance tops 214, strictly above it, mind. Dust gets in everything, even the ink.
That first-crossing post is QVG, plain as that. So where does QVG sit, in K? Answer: 1850.5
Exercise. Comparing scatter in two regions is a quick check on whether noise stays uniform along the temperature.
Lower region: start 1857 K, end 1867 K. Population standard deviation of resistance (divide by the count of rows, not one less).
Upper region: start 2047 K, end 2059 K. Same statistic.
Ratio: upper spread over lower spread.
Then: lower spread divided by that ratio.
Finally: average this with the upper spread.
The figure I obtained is 5.79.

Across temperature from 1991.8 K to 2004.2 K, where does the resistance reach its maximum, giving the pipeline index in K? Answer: 1998.0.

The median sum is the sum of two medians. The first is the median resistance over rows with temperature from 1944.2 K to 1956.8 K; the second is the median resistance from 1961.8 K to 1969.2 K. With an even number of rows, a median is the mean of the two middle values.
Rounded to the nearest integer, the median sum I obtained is 442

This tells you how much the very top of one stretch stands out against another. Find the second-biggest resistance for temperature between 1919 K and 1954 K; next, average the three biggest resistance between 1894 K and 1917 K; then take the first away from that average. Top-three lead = -4.7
